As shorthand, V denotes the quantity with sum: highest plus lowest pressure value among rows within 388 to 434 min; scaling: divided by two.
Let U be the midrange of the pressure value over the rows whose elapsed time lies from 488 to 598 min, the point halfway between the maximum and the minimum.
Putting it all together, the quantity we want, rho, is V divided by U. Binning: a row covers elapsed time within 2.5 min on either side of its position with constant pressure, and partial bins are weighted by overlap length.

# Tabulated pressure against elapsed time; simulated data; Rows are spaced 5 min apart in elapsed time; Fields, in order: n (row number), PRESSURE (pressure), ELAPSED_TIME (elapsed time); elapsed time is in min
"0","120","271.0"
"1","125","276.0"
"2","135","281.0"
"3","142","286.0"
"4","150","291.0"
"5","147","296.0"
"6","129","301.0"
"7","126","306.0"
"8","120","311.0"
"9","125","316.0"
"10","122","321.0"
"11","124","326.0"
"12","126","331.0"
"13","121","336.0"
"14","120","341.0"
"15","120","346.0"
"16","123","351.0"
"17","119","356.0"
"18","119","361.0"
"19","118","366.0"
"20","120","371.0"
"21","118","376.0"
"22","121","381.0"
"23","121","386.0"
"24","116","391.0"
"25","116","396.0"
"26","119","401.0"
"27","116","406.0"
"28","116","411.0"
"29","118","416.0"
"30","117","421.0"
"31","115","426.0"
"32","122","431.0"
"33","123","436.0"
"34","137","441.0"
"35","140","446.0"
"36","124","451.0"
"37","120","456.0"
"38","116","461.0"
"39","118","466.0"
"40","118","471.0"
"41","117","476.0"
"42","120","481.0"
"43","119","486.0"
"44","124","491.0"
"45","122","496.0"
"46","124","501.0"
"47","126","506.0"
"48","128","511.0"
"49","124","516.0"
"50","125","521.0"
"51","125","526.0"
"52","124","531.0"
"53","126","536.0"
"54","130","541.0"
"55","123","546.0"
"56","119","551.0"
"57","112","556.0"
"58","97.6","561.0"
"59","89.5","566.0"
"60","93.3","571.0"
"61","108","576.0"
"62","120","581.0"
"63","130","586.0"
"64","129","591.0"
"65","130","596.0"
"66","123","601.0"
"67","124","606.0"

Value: 1.08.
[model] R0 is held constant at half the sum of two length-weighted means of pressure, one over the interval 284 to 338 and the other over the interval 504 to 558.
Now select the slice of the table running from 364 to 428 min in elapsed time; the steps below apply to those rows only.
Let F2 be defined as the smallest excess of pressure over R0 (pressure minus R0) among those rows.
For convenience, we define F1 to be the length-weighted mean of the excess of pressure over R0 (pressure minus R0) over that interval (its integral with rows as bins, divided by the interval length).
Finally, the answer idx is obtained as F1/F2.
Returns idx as 0.77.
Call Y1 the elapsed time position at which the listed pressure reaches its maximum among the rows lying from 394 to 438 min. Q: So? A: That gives 436.0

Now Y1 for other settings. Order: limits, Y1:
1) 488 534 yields 511.0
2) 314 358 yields 331.0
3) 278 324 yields 291.0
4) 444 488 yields 446.0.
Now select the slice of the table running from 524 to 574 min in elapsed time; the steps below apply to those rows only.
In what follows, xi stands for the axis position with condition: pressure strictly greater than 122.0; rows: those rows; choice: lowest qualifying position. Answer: 526.0 min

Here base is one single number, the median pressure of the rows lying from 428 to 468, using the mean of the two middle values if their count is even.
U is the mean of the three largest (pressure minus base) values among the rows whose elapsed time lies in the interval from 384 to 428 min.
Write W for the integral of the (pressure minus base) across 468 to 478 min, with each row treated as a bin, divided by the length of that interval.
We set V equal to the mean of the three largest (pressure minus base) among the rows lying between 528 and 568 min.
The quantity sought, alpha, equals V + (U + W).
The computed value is -4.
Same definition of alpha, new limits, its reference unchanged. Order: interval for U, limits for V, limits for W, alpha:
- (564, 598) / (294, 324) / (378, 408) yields 14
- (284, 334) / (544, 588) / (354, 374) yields 22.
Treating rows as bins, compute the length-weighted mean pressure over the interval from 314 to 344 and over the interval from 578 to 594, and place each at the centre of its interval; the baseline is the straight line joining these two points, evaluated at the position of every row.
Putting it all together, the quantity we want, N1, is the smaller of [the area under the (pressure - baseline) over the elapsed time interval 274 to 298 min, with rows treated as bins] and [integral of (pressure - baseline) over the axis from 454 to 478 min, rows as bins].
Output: -161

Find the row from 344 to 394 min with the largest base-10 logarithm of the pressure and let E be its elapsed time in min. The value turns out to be 351.0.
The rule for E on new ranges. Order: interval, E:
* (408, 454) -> 446.0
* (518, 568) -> 541.0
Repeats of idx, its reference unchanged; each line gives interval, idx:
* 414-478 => 0.42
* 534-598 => 0.30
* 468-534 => 0.43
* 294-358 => 0.30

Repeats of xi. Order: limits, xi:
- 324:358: 326.0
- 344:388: 351.0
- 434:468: 436.0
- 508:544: 511.0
